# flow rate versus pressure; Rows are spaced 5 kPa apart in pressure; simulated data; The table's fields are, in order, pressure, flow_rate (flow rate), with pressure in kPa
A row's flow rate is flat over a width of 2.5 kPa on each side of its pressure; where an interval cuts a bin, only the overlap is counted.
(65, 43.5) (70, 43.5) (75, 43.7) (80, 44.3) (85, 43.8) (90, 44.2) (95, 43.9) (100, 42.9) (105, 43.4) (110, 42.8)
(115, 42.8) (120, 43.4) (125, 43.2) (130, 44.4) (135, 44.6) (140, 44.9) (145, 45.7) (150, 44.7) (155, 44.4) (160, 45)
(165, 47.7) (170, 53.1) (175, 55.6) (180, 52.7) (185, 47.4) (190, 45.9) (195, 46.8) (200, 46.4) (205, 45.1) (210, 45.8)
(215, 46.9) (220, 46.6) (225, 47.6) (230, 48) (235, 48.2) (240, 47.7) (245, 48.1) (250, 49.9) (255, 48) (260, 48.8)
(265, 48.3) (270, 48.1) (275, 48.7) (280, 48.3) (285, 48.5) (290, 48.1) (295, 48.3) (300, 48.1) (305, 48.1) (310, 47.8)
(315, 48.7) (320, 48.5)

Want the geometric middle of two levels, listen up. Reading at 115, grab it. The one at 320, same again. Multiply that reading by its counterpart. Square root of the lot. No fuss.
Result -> 45.6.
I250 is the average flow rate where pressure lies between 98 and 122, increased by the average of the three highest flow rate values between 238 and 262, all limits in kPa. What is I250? 92.0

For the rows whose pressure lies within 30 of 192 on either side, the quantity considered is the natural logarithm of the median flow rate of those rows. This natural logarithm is 3.847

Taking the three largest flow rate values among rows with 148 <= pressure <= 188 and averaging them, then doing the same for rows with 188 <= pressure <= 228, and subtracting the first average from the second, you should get -6.7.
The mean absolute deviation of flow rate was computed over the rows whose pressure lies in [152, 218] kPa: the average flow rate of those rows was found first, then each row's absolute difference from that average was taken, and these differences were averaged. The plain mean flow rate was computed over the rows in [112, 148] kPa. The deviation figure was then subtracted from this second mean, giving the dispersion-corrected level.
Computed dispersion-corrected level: 41.4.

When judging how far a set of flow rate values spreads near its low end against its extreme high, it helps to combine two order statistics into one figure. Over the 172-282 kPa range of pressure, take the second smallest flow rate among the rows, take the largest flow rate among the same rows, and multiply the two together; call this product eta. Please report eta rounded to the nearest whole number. 2546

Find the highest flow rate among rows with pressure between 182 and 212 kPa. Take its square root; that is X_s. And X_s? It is 6.88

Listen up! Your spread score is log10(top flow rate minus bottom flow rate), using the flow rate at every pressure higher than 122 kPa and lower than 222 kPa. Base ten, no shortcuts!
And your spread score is 1.1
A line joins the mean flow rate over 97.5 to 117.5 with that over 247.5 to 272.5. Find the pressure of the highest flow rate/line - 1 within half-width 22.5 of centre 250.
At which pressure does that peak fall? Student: 250 kPa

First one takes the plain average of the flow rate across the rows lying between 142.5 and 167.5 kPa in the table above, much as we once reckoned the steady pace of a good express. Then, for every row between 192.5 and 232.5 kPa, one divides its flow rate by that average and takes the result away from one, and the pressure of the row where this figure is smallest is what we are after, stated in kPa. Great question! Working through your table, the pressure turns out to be 230 kPa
